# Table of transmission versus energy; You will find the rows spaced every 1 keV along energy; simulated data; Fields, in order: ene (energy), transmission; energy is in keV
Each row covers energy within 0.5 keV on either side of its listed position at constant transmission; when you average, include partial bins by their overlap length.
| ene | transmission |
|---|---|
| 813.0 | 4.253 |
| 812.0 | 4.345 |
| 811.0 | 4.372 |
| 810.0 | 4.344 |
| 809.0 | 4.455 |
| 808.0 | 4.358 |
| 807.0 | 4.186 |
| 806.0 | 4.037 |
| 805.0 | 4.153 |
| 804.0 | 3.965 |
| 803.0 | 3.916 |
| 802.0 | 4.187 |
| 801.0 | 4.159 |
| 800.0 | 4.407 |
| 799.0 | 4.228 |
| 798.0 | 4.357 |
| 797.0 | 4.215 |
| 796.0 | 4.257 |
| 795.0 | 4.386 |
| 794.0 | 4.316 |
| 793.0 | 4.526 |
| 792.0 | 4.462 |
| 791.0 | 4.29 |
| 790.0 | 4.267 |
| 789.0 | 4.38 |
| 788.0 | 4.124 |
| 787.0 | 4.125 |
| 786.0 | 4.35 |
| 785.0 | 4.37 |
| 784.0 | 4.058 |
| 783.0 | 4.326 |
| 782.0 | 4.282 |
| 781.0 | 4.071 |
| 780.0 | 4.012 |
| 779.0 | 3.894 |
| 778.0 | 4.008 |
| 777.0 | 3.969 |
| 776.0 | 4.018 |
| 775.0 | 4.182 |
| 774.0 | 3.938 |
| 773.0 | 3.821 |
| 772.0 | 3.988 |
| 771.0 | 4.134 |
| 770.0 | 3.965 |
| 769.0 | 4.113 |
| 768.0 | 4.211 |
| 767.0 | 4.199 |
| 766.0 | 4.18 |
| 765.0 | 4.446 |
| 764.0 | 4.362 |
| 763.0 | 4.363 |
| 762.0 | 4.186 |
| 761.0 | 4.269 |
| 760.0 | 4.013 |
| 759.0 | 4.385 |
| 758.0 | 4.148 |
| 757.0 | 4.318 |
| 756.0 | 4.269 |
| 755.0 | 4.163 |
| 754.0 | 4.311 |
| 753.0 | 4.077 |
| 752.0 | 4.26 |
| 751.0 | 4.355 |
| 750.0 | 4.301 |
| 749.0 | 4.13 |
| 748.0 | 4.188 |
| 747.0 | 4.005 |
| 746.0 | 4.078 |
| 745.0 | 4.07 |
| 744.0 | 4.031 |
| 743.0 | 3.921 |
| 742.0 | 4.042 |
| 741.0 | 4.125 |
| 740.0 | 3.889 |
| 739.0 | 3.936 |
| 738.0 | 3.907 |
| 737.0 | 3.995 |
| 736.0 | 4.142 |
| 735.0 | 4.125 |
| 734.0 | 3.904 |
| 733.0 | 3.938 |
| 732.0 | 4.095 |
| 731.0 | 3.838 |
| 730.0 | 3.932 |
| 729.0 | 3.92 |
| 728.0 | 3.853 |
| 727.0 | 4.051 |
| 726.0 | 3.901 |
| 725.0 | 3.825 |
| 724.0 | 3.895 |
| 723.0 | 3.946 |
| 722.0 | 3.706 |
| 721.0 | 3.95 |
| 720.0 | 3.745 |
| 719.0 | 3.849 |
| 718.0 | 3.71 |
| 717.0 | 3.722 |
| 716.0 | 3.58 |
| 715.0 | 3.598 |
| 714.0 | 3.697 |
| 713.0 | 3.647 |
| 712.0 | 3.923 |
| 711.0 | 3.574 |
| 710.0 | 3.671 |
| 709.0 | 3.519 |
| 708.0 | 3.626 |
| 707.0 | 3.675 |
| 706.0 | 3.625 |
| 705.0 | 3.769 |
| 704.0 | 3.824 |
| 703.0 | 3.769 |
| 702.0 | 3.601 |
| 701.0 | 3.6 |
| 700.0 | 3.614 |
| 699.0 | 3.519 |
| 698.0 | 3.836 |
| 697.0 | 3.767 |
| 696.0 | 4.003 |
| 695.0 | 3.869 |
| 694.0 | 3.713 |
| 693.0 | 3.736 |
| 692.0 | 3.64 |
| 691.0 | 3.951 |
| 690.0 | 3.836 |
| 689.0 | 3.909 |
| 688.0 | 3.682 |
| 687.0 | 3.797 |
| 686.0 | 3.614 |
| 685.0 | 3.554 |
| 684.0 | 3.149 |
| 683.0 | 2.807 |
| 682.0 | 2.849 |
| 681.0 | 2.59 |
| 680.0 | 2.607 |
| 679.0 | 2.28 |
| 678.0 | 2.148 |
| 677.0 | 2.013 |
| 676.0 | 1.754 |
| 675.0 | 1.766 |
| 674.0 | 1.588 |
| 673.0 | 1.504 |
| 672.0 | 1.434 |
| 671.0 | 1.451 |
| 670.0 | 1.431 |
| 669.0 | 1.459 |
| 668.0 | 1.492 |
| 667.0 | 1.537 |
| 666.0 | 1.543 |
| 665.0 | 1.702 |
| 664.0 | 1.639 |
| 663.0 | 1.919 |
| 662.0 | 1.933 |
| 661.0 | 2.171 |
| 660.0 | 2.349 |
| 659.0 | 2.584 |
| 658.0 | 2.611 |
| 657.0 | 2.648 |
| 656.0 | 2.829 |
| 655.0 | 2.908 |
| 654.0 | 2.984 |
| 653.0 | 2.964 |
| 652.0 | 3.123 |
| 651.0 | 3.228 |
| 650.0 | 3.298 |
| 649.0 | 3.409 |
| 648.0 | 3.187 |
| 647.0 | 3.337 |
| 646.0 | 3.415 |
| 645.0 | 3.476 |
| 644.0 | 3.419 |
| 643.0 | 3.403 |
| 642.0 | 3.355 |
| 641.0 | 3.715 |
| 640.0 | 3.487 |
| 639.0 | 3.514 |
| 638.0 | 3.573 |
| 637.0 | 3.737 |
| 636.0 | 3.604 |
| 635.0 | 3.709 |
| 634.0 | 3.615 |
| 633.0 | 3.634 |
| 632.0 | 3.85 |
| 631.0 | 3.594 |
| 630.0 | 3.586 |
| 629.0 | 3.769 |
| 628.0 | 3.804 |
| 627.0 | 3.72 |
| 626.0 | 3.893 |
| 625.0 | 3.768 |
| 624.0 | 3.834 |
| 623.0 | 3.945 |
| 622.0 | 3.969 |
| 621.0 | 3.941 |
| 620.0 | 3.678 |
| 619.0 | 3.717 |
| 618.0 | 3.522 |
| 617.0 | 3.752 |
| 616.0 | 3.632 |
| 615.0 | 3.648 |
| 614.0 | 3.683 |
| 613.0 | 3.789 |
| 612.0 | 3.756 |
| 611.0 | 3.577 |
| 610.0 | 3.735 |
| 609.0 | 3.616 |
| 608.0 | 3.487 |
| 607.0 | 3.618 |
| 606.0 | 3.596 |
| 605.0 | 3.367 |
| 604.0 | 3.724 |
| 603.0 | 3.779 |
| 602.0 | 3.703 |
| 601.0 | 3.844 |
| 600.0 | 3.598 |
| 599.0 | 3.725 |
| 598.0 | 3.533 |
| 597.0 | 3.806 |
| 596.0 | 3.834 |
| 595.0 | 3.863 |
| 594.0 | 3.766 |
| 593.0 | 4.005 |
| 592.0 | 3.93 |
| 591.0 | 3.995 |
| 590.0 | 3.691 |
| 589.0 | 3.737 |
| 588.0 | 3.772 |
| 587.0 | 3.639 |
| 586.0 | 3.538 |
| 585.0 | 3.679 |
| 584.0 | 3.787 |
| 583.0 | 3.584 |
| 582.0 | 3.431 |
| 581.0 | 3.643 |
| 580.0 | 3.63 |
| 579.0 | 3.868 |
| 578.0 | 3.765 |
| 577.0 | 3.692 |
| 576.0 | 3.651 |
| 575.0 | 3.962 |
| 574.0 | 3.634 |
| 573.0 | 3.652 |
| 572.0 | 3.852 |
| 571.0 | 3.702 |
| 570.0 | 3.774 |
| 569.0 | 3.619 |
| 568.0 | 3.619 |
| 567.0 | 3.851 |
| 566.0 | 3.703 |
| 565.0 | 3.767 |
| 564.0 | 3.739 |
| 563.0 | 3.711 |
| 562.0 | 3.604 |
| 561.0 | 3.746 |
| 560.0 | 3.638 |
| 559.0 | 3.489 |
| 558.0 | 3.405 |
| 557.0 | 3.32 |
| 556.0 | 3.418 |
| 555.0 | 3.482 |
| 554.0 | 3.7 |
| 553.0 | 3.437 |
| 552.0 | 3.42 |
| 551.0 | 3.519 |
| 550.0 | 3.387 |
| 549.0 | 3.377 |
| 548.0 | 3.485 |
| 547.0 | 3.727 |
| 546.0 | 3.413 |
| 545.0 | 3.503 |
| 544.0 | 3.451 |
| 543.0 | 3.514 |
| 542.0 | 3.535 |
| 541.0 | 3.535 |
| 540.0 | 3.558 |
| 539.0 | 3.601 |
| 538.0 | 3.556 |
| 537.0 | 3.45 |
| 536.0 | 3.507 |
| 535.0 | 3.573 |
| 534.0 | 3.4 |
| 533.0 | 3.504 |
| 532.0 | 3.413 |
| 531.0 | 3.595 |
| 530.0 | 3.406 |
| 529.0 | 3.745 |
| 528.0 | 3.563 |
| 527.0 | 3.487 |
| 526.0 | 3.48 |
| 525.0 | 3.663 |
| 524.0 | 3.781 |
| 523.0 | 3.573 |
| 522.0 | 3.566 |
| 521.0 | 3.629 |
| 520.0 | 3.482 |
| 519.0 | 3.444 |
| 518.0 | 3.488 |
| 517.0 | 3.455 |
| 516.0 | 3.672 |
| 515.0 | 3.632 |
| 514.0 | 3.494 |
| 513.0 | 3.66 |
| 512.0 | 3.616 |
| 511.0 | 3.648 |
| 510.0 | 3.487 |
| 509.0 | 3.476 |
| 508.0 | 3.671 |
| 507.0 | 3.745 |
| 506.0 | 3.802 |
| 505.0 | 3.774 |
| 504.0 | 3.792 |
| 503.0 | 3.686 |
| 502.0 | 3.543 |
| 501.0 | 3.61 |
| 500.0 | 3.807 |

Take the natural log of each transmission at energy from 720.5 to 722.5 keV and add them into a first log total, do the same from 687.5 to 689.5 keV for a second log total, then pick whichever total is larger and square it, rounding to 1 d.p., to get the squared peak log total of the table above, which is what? 7.2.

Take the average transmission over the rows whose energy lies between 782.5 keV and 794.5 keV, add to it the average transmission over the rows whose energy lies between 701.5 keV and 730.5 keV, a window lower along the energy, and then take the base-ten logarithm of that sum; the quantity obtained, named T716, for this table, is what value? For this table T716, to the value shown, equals 0.91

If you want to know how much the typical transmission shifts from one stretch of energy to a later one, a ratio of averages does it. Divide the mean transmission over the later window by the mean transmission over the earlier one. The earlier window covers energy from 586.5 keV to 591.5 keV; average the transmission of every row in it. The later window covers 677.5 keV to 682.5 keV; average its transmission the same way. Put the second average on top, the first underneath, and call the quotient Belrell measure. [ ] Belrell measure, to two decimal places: 0.66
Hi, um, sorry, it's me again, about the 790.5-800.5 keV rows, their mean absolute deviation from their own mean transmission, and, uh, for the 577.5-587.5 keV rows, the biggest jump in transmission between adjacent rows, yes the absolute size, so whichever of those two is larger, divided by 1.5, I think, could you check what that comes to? 0.16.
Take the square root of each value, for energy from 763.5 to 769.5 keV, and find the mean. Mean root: 2.06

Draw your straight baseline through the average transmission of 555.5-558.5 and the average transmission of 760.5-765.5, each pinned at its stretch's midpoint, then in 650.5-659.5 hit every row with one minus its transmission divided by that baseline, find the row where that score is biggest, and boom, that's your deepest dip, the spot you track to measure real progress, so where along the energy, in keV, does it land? 659.0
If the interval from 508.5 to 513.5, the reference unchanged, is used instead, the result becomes 509.0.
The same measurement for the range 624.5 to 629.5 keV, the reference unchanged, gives 627.0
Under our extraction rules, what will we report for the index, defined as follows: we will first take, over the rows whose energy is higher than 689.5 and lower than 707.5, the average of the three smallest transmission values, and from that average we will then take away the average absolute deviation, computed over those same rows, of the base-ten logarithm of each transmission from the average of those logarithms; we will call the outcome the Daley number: 3.6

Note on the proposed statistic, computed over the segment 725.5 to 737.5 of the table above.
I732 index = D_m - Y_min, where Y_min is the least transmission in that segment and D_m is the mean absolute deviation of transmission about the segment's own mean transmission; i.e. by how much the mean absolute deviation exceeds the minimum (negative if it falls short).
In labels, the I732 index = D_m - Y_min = -3.7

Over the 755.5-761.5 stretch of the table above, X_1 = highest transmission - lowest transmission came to 0.37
